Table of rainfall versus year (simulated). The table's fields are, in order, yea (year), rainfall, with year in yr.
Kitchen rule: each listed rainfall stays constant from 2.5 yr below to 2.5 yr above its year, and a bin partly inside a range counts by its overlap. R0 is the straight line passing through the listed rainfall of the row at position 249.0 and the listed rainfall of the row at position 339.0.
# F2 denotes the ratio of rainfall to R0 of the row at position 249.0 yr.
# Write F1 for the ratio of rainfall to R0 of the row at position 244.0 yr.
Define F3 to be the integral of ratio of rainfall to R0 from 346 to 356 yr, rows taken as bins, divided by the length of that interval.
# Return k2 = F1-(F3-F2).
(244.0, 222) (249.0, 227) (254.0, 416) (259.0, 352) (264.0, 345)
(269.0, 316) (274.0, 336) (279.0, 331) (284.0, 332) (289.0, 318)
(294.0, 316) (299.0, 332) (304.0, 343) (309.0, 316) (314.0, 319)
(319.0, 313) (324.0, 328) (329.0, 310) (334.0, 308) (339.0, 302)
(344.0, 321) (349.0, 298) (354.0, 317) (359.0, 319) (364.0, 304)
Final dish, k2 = 1.0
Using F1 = 1.00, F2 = 1.00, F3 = 1.0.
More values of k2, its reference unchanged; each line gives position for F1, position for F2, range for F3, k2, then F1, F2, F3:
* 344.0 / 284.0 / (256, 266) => 0.9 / 1.05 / 1.30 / 1.5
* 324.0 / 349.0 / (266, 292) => 0.8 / 1.13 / 0.96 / 1.3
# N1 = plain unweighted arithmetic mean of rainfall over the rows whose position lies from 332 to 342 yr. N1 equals 305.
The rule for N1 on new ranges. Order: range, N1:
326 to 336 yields 309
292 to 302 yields 324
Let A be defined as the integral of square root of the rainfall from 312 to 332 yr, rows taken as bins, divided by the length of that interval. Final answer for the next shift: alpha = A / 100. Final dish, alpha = 0.178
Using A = 17.8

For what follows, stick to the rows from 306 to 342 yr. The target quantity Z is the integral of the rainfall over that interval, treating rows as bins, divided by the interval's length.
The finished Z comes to 314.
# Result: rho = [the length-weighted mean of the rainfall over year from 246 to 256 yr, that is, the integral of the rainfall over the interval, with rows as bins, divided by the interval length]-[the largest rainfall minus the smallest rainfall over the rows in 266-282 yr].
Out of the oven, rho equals 292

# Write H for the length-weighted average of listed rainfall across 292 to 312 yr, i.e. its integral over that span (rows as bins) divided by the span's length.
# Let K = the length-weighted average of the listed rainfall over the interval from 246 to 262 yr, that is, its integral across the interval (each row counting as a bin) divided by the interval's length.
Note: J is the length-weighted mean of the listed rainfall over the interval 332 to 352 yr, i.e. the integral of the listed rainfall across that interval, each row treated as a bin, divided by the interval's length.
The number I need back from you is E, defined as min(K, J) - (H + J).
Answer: -327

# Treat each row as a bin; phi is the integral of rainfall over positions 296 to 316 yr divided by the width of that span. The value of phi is 327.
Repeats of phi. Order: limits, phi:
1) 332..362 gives 311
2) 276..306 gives 329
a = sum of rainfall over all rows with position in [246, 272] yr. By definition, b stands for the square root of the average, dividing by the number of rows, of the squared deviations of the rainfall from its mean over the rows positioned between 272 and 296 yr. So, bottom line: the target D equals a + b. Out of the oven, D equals 1664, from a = 1656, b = 8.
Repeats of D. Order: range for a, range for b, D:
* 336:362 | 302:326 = 1568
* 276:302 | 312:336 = 1636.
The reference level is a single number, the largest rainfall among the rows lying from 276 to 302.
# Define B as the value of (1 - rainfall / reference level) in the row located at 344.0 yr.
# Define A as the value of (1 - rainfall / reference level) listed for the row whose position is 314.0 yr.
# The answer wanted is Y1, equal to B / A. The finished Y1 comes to 0.8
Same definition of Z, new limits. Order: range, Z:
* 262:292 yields 329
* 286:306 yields 327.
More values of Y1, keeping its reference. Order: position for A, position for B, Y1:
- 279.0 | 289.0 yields 14.0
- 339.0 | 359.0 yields 0.4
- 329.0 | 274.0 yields -0.2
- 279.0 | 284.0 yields 0.0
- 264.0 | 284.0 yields 0.0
